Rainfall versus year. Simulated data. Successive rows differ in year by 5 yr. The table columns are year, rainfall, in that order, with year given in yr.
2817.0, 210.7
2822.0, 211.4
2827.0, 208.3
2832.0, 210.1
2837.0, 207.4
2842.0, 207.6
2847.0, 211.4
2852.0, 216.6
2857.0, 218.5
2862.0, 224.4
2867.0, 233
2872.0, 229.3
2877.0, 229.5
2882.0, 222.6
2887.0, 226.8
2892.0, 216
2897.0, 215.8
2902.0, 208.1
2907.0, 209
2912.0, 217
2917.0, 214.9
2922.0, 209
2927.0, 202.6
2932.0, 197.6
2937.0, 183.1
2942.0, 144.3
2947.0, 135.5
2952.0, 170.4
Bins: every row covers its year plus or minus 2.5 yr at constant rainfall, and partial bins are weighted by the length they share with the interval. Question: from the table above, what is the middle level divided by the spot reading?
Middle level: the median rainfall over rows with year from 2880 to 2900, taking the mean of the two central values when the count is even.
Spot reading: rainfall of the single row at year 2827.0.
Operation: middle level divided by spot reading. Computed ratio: 1.05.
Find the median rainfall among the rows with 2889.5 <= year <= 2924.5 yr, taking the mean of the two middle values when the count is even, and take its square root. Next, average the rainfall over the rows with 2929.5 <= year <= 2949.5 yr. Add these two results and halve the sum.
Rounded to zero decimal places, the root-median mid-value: 90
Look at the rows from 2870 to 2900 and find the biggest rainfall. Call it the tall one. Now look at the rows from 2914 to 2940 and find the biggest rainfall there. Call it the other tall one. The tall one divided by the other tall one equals 1.07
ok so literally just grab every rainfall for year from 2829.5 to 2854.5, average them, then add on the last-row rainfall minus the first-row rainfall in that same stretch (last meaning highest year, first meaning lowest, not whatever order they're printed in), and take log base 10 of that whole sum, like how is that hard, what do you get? 2.34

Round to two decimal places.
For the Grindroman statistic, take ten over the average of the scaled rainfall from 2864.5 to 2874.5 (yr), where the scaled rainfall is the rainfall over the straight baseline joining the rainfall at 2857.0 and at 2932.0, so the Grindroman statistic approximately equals 9.30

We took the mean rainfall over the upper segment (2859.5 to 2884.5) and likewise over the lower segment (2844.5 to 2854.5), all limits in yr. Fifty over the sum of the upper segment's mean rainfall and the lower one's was 0.113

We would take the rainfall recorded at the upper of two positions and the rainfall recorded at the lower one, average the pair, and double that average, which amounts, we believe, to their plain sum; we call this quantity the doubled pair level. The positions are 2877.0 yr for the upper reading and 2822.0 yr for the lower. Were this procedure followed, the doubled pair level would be 441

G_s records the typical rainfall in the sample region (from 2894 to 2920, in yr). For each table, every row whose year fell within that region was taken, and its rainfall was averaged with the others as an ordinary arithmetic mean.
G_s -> 213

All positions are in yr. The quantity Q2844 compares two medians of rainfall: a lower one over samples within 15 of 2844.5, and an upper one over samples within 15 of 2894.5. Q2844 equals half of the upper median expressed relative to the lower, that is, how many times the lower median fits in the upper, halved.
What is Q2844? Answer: 0.512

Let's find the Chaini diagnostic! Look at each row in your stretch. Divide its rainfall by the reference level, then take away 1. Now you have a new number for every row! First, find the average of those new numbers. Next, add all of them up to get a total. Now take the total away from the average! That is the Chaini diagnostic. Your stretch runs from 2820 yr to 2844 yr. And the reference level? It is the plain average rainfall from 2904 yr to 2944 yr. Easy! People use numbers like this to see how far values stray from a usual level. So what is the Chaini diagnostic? -0.2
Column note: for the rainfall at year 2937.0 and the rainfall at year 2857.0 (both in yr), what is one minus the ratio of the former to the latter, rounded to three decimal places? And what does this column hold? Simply 0.162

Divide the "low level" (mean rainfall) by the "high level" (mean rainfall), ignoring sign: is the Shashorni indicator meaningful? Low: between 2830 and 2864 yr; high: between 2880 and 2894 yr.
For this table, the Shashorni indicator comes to 0.96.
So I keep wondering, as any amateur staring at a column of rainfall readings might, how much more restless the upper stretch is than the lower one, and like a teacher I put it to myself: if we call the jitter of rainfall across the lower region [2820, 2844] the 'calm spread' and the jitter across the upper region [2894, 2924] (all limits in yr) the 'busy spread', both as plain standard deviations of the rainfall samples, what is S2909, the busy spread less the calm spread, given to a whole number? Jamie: 2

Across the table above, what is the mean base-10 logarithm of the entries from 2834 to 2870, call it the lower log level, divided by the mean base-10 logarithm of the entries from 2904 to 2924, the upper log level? 1.004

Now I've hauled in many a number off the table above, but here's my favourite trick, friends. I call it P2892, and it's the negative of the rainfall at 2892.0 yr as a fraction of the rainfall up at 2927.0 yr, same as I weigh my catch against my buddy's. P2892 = -1.07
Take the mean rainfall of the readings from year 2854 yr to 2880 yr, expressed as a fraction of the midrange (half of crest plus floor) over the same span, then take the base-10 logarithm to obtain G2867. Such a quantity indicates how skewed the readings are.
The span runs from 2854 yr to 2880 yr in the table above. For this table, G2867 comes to 0.002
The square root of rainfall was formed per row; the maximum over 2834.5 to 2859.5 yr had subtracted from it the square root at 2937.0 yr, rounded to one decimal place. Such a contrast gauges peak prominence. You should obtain 1.3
